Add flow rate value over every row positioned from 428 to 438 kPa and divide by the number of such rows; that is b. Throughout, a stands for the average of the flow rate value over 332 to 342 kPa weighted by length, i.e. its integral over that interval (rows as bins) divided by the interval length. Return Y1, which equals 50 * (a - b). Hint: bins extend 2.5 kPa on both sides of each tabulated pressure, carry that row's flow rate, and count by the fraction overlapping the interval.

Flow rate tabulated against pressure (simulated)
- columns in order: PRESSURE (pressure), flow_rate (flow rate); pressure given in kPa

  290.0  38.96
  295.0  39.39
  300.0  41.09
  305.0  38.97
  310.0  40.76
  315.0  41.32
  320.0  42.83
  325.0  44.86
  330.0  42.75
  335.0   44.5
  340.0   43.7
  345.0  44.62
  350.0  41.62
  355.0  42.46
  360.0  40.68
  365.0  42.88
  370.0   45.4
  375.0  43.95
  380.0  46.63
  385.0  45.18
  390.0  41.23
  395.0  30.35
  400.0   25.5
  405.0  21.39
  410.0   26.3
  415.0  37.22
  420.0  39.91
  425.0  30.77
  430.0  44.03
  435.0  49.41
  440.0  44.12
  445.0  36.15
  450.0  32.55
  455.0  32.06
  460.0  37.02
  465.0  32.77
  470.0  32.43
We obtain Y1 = -133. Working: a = 44.1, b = 47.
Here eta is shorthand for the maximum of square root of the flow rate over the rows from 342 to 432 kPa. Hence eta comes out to 6.8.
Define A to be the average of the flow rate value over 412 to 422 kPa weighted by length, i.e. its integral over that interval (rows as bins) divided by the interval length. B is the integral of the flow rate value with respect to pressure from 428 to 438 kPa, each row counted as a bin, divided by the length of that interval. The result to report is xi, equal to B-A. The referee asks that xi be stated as 9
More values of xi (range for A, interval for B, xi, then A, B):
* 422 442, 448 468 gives -8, 42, 33.6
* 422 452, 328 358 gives 4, 40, 43.2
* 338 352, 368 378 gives 1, 43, 44.7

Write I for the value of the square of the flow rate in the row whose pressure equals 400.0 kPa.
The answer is 650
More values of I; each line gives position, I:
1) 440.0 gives 1947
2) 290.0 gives 1518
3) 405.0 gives 458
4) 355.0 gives 1803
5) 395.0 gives 921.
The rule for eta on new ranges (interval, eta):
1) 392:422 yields 6.3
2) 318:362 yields 6.7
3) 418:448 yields 7.0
